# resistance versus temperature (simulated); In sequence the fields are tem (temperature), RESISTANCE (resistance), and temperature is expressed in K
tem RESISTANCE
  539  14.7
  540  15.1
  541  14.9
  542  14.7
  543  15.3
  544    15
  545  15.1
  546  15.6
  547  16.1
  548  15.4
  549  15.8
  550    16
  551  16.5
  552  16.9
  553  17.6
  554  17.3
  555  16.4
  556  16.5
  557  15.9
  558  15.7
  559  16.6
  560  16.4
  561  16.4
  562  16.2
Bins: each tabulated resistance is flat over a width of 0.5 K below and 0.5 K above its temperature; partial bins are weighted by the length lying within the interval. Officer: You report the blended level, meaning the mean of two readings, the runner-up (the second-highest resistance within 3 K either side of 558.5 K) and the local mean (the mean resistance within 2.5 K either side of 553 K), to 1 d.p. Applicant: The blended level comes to 16.7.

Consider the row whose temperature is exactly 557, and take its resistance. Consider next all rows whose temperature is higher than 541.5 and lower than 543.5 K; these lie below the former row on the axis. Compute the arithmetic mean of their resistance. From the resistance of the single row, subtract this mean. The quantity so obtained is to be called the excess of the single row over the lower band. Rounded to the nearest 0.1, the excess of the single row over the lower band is 0.9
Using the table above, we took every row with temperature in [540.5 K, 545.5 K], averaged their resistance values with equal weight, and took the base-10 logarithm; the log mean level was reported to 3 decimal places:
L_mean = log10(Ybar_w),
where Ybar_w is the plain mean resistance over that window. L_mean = 1.176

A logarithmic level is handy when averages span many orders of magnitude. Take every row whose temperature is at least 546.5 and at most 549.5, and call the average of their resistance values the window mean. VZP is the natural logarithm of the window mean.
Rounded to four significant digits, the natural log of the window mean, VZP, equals 2.758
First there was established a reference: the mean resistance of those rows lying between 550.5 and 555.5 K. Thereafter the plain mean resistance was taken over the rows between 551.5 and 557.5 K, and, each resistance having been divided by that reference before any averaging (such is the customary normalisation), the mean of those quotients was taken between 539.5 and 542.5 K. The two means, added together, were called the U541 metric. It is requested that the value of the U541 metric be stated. 17.6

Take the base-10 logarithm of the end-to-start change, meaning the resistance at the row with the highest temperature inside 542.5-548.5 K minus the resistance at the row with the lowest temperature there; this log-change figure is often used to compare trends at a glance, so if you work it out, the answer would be -1.0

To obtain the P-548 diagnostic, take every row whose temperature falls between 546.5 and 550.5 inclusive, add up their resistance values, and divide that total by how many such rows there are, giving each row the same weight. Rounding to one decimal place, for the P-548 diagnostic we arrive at 15.8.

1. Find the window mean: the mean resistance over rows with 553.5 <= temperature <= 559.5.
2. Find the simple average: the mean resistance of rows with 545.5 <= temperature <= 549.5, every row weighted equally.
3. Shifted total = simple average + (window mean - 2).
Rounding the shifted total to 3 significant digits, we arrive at 30.1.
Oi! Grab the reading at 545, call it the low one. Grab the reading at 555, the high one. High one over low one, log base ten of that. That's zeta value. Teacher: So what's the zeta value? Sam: 0.036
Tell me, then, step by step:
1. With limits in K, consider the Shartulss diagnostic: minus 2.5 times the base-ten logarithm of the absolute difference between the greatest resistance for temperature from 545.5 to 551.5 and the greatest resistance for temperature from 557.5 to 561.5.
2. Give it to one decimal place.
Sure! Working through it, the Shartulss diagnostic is 2.5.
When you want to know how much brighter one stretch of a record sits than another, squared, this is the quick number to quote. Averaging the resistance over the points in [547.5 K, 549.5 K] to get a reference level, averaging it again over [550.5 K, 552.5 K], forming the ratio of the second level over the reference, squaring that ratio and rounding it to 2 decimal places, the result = 1.15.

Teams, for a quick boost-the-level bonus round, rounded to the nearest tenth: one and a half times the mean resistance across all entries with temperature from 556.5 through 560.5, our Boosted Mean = 24.2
